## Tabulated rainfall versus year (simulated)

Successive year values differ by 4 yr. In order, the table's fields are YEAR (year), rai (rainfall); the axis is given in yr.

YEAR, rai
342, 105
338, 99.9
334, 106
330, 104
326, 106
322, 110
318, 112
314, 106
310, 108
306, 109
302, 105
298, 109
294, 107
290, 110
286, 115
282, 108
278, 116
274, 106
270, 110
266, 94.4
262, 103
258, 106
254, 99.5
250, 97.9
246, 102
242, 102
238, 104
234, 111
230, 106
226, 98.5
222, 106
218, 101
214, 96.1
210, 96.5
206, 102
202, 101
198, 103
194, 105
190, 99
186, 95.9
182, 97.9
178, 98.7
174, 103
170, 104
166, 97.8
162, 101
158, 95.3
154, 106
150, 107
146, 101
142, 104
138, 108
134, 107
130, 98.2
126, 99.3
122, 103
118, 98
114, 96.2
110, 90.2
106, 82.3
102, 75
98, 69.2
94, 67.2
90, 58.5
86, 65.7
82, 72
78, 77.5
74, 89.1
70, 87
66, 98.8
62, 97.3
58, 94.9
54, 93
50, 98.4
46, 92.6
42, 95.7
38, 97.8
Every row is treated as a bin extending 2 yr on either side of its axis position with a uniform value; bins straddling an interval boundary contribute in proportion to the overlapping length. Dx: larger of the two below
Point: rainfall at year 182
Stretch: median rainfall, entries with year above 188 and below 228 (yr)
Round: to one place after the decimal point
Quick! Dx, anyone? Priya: 101.0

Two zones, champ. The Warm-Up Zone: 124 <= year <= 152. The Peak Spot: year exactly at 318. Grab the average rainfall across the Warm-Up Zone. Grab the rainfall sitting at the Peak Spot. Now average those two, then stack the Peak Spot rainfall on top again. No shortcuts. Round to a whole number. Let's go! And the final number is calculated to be 220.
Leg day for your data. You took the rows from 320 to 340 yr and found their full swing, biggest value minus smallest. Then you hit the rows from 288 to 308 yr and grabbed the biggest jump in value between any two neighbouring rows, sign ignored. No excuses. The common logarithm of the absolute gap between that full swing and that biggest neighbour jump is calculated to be 0.79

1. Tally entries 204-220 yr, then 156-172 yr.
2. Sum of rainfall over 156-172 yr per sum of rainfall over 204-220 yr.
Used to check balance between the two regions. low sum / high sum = 1.01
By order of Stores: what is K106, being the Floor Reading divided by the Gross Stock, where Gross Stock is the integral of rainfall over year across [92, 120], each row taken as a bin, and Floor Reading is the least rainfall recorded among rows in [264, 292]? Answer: 0.041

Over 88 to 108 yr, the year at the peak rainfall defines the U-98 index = 106 yr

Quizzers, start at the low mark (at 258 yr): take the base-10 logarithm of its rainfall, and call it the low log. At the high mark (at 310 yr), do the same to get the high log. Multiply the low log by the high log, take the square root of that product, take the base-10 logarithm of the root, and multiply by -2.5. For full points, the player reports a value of -0.768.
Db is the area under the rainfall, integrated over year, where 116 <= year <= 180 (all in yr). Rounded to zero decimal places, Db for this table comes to 6525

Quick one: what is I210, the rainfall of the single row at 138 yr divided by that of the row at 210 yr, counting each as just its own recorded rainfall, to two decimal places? 1.12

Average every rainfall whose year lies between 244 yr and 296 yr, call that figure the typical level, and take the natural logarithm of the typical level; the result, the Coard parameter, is 4.66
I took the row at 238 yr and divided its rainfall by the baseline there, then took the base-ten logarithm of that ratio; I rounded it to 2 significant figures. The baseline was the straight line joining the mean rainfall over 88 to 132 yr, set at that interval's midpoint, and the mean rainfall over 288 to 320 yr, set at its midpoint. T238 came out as 0.015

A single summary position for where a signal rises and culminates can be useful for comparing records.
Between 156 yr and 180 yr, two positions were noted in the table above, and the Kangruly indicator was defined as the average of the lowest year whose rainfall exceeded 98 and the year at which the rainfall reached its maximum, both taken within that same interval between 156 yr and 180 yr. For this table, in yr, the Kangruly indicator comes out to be 166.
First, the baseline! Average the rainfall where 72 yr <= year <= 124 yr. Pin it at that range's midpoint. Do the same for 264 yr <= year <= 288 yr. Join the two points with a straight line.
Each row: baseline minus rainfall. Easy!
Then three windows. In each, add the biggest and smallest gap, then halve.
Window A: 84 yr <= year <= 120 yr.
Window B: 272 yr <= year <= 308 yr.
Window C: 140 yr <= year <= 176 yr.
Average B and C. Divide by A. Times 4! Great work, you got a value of -8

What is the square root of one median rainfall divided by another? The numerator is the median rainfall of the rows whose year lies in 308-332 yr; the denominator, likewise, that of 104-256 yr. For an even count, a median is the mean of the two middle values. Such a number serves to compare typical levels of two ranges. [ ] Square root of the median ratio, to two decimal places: 1.03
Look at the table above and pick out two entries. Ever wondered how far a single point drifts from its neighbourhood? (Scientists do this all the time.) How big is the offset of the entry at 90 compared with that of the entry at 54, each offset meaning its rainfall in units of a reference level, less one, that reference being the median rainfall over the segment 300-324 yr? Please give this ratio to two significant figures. 3.2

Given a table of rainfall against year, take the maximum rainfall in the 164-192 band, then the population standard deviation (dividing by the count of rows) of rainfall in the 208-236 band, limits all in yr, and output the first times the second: 543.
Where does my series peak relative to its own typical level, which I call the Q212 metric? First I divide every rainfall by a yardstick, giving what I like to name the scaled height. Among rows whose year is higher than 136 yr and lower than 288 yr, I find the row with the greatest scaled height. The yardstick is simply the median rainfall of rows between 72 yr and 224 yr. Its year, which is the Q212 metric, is 278 yr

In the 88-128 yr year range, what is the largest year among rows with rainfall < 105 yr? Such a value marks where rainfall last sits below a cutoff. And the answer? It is 126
